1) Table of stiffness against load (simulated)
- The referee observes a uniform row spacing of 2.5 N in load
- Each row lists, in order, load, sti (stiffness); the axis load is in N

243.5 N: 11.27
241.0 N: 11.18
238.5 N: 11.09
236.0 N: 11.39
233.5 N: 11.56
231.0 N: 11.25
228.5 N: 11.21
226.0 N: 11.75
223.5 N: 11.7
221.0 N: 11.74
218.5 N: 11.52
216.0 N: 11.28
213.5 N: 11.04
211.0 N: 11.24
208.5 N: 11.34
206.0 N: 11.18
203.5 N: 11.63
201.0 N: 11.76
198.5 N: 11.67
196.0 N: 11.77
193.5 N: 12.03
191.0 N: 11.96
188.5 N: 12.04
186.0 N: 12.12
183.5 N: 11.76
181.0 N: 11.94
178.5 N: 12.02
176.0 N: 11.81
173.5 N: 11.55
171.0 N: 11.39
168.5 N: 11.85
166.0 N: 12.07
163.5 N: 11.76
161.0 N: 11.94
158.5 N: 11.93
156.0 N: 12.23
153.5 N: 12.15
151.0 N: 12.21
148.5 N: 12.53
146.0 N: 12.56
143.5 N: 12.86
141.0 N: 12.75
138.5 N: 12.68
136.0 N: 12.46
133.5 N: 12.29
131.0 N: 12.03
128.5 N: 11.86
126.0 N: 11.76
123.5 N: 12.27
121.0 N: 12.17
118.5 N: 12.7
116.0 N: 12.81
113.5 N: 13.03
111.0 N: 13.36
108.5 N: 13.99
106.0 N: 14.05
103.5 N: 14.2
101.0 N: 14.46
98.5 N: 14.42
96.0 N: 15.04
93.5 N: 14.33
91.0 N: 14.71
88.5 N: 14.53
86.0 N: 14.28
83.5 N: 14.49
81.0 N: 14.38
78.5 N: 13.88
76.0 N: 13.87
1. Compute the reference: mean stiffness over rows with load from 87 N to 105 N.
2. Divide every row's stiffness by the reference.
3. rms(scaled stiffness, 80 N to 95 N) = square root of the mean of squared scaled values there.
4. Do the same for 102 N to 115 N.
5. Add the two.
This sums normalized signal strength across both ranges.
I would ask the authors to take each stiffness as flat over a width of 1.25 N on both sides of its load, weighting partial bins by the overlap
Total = 1.94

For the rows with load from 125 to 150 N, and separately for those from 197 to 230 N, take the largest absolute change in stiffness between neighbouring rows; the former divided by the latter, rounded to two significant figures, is 0.56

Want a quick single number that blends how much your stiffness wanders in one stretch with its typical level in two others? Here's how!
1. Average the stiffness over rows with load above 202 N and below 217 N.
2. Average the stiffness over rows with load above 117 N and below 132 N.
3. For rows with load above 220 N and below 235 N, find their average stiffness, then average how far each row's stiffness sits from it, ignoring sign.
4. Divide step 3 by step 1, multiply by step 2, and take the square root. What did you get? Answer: 0.468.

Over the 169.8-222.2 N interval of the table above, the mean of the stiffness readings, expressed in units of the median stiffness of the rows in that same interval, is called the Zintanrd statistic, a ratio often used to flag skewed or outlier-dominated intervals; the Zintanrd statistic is 0.99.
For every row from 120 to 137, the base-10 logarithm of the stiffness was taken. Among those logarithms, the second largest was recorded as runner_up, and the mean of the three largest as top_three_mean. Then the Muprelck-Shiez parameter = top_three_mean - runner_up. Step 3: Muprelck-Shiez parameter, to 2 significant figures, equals 0.0018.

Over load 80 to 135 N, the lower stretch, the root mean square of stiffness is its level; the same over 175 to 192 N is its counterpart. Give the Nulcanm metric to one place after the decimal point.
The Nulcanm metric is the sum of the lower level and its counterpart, 25.5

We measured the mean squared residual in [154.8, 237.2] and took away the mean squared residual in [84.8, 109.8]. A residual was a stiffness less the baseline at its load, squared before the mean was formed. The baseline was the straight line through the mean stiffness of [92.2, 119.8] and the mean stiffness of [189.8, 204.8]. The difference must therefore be 0.01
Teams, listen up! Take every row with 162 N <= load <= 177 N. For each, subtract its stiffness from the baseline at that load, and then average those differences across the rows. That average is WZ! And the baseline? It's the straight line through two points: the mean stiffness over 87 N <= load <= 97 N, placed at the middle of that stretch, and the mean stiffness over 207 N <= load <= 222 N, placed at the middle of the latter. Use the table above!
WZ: 0.8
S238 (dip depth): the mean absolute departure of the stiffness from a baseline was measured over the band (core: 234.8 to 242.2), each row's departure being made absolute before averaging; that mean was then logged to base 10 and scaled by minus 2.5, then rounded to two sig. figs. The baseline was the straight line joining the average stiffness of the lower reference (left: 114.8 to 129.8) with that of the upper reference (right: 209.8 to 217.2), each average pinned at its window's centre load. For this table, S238 1.2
